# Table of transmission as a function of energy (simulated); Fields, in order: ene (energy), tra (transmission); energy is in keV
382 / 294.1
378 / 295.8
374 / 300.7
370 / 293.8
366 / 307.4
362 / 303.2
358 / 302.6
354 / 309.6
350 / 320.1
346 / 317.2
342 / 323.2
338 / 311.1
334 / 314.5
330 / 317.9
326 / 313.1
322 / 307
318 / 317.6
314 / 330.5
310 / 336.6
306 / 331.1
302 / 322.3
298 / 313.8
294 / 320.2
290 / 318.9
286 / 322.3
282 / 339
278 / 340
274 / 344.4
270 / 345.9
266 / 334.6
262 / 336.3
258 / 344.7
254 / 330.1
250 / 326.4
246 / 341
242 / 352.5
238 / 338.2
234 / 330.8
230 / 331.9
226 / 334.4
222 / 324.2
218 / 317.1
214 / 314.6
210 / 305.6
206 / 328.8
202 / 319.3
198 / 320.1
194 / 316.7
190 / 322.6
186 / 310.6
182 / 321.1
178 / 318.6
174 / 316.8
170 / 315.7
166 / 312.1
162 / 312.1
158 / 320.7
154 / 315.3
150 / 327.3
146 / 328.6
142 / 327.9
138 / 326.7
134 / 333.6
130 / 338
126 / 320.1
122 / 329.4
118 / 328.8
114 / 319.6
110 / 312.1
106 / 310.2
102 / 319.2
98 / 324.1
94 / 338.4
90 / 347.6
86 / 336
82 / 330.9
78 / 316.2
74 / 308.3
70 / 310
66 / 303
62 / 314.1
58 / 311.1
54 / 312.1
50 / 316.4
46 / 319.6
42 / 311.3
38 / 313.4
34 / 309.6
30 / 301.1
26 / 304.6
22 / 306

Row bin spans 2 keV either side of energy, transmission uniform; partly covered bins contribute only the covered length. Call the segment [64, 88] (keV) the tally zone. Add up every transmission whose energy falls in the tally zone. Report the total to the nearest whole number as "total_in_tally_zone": 1904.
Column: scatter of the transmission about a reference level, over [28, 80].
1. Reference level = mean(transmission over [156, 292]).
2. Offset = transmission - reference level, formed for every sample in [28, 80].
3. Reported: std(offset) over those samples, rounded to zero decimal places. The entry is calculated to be 5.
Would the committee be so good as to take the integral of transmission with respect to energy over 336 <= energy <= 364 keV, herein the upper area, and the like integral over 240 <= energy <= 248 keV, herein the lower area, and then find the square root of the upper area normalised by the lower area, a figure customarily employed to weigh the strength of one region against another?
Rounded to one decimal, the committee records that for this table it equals 1.8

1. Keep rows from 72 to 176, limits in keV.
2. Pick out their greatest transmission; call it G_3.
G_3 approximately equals 347.6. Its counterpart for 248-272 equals 345.9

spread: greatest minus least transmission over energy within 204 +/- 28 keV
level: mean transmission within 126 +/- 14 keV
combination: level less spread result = 299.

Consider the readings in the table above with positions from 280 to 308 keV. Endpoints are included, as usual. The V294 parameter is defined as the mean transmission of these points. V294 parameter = 324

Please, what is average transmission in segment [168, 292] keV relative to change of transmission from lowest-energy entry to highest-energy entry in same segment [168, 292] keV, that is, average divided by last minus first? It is 102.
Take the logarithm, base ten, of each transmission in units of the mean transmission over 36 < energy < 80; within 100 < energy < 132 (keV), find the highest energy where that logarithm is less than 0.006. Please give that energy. 110 keV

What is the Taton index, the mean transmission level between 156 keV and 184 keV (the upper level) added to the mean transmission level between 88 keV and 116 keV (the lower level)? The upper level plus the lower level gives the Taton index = 641.2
